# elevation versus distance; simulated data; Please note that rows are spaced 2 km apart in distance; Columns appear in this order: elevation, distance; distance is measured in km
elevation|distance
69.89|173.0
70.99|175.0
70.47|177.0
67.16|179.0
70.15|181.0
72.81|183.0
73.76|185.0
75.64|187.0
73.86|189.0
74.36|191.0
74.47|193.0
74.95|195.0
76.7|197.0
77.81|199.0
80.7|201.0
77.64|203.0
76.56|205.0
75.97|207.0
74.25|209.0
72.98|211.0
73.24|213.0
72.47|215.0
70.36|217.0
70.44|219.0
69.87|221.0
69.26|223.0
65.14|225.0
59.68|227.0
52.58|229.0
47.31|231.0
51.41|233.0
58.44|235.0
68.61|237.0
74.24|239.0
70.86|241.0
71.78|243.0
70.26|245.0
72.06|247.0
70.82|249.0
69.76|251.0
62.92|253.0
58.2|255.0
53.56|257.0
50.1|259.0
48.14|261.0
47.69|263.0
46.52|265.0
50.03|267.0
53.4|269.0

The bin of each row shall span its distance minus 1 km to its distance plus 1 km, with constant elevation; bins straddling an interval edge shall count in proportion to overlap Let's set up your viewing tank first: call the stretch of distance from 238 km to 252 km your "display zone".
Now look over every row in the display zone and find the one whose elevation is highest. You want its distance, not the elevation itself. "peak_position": 239.0 km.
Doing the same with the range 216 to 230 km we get 219.0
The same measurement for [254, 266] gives 255.0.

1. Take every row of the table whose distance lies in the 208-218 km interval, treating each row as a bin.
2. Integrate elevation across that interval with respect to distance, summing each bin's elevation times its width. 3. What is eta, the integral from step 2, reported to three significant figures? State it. 727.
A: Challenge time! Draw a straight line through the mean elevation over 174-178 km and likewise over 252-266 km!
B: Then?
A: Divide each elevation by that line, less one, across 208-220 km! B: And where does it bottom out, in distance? 217.0 km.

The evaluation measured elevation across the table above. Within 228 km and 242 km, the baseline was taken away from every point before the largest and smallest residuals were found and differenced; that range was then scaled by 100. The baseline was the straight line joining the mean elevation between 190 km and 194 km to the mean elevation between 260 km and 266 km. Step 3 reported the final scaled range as 2997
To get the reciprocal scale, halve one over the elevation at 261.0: 0.0104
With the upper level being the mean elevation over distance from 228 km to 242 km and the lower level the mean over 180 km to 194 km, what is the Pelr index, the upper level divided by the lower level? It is 0.82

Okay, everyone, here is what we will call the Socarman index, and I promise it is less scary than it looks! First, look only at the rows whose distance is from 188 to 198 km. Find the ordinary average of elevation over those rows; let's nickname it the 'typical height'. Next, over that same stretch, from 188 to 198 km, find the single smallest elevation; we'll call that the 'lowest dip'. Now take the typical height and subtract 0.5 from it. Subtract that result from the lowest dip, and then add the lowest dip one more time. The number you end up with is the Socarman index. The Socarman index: 73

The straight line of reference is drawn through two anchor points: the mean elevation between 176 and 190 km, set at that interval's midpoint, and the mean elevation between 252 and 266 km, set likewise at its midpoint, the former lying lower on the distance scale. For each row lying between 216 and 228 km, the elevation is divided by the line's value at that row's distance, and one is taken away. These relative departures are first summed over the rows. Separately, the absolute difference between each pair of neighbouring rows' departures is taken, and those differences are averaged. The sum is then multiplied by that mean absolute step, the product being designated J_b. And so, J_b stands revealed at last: 0.016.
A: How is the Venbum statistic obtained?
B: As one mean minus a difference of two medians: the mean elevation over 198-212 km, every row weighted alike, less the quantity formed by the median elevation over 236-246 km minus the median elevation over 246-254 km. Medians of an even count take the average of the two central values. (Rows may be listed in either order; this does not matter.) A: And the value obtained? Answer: 76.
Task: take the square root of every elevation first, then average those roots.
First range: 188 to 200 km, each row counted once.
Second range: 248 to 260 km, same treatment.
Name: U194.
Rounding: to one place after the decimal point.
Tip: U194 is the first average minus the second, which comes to 0.9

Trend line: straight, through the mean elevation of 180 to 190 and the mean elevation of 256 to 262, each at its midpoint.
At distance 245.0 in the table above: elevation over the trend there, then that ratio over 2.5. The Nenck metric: 0.512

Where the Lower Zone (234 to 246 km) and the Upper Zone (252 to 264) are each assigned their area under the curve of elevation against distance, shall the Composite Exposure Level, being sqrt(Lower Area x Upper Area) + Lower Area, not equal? 1557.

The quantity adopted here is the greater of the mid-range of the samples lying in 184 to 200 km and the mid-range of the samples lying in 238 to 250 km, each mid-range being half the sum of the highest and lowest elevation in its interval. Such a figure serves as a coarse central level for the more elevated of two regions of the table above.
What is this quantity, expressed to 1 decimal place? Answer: 75.8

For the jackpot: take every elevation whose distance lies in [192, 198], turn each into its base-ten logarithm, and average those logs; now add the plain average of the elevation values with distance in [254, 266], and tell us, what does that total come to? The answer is 53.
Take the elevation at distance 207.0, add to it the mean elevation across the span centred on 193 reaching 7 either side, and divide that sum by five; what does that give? 30.3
